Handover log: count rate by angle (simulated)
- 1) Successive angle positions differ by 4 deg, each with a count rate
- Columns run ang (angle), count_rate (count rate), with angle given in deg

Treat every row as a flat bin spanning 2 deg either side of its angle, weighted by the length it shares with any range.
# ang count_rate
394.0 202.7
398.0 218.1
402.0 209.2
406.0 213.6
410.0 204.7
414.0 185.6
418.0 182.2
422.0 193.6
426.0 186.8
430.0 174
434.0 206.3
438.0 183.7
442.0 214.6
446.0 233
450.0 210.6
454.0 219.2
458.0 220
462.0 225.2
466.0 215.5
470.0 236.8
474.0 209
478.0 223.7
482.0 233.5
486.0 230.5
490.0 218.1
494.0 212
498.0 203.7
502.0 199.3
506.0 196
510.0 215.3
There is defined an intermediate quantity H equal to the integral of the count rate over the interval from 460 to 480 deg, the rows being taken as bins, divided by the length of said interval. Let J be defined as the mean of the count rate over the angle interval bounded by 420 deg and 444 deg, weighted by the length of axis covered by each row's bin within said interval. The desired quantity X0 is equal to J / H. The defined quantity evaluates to 0.87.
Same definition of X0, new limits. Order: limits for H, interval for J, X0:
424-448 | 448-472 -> 1.11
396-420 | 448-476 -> 1.09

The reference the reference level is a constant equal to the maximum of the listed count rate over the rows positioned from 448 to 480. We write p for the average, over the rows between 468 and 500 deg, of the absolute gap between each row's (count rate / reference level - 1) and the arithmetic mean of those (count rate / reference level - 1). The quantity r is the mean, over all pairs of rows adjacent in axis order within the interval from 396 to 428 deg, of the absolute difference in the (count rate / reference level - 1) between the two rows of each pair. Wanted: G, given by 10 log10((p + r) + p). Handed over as -9.1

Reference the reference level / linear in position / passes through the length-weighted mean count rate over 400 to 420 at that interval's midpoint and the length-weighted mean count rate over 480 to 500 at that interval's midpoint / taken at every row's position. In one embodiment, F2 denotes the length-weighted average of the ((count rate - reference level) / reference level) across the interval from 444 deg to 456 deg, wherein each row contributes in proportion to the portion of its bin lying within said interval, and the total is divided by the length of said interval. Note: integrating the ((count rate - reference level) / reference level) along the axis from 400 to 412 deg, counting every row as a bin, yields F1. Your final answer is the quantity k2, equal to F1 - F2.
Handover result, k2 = 0.6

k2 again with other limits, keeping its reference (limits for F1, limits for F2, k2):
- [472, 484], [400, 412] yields 0.3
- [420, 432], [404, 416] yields -1.1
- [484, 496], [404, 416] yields 0.0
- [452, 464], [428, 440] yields 0.7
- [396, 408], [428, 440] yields 1.1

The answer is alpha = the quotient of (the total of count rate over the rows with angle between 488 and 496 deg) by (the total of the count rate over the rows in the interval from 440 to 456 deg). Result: 0.5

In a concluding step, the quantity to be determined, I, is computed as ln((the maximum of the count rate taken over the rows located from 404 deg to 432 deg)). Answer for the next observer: 5.364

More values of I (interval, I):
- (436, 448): 5.451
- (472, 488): 5.453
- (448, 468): 5.417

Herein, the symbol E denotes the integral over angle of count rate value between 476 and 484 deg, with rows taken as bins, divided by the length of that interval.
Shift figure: 229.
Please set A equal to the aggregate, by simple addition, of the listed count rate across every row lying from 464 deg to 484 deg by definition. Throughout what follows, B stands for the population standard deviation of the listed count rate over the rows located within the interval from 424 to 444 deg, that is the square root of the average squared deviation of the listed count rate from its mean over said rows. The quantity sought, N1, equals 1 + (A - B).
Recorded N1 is 1104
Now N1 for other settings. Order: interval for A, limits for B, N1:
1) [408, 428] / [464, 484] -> 943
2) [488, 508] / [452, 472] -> 1023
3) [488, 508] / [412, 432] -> 1024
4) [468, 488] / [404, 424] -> 1123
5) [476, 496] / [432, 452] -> 1103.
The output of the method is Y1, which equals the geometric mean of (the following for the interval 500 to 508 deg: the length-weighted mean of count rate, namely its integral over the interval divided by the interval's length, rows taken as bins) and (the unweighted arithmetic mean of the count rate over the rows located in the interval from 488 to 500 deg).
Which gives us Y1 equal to 204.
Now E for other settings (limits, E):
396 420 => 202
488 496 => 215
